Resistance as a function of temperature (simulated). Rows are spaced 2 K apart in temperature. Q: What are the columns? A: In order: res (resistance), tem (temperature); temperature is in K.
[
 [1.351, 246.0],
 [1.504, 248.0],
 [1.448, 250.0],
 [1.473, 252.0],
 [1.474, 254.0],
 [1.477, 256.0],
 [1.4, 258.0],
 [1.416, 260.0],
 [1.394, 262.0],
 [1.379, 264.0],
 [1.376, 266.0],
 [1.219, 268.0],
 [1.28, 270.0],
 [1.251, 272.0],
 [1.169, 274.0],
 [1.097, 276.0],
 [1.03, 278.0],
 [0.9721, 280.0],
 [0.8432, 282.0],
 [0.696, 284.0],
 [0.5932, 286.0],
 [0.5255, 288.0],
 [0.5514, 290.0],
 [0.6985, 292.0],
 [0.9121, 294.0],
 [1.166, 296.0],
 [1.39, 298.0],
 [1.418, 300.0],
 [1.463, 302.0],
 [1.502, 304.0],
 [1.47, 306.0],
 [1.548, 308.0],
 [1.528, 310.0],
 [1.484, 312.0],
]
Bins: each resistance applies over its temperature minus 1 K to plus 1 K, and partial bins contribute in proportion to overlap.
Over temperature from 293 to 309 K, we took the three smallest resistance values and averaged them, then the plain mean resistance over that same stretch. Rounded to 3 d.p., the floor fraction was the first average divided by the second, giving 0.851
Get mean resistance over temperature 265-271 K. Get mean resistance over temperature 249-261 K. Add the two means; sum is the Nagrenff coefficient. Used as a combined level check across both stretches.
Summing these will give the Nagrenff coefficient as 2.7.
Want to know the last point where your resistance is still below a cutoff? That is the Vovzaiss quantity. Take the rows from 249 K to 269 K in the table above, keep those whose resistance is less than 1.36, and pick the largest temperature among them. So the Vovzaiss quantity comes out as 268.0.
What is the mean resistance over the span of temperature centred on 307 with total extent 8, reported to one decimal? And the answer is 1.5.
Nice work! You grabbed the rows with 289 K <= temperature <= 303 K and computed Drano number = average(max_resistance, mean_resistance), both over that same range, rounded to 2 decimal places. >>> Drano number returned 1.27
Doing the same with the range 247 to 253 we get 1.49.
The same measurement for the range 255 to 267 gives 1.44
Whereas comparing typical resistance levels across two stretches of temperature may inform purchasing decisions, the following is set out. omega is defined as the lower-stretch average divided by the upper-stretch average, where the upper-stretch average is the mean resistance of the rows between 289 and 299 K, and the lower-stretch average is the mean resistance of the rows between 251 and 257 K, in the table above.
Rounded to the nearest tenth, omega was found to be 1.6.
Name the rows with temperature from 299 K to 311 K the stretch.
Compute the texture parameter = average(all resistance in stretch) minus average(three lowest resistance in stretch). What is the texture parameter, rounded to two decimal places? 0.04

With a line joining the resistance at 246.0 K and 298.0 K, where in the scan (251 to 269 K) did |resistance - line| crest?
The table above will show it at 268.0 K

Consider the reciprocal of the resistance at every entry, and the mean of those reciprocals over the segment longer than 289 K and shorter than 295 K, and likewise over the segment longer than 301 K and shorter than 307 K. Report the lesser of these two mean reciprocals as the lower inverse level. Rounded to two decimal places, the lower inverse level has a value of 0.68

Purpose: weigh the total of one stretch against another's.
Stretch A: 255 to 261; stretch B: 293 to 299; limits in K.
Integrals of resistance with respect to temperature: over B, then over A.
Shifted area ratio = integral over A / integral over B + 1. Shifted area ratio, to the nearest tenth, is 2.2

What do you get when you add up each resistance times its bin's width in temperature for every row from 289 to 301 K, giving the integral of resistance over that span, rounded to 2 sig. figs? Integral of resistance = 12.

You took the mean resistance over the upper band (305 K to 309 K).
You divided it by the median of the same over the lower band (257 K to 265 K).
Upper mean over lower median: 1.08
